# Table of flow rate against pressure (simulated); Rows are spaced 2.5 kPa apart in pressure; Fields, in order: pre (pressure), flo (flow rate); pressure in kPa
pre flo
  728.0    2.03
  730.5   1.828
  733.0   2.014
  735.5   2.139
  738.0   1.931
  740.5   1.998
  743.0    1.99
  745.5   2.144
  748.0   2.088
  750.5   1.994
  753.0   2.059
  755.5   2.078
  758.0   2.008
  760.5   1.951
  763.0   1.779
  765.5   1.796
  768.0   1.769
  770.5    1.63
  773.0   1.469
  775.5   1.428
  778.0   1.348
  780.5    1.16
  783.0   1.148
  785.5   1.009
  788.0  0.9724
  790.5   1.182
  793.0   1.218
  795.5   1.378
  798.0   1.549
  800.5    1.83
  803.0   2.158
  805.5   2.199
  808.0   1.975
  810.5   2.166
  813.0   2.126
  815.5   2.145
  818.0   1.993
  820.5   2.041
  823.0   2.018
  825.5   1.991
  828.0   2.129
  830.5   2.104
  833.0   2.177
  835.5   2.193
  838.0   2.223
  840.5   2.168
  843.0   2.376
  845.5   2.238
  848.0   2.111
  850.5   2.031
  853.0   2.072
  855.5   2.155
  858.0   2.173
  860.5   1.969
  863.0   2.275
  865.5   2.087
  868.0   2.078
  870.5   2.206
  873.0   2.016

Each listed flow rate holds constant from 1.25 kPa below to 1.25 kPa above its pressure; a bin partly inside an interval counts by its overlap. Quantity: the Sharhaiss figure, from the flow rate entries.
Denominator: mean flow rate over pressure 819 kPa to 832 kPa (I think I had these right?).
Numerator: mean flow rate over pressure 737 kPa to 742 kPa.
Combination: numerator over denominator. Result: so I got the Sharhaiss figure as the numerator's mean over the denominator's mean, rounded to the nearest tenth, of 1.0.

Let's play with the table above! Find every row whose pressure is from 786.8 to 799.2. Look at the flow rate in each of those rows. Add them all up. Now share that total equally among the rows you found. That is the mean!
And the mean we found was 1.26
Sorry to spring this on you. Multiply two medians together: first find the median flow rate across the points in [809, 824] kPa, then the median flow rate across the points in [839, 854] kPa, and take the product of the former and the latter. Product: 4.5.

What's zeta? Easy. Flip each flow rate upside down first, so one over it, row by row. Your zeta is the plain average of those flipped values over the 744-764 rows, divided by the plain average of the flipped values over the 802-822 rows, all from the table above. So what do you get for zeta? 1.0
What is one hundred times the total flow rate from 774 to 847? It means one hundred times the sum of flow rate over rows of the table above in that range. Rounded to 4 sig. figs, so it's 5264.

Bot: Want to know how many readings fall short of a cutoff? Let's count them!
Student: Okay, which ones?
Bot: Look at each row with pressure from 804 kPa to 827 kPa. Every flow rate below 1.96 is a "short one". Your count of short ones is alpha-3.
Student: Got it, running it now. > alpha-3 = 0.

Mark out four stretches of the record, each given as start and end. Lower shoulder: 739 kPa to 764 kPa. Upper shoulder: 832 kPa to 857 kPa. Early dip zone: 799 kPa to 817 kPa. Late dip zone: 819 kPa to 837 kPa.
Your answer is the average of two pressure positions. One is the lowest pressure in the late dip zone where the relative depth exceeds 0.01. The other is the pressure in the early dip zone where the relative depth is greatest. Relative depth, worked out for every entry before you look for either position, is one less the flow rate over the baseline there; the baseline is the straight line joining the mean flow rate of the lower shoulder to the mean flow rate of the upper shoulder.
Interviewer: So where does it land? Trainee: 810.5 kPa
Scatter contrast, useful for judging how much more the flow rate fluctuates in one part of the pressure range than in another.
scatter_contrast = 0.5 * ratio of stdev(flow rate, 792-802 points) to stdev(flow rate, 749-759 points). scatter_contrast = 3.3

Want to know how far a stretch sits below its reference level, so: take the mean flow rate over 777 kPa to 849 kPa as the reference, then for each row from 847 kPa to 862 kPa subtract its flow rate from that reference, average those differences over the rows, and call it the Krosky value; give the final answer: -0.2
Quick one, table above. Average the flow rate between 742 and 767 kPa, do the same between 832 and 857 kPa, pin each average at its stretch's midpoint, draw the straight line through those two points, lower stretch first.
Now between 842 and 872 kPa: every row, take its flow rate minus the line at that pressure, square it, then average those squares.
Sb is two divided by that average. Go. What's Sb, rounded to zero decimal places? 125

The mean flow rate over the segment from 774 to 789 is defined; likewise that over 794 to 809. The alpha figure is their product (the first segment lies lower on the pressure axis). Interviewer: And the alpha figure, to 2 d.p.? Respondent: 2.18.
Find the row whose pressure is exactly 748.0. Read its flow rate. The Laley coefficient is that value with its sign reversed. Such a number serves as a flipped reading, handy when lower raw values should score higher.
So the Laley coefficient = -2.09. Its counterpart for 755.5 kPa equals -2.08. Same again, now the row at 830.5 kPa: -2.10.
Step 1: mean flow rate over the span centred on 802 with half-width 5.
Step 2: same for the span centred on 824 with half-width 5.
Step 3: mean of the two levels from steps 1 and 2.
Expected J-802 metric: 1.99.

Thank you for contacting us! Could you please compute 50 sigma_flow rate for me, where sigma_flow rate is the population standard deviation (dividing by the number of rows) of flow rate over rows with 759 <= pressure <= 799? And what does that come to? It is 14.5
